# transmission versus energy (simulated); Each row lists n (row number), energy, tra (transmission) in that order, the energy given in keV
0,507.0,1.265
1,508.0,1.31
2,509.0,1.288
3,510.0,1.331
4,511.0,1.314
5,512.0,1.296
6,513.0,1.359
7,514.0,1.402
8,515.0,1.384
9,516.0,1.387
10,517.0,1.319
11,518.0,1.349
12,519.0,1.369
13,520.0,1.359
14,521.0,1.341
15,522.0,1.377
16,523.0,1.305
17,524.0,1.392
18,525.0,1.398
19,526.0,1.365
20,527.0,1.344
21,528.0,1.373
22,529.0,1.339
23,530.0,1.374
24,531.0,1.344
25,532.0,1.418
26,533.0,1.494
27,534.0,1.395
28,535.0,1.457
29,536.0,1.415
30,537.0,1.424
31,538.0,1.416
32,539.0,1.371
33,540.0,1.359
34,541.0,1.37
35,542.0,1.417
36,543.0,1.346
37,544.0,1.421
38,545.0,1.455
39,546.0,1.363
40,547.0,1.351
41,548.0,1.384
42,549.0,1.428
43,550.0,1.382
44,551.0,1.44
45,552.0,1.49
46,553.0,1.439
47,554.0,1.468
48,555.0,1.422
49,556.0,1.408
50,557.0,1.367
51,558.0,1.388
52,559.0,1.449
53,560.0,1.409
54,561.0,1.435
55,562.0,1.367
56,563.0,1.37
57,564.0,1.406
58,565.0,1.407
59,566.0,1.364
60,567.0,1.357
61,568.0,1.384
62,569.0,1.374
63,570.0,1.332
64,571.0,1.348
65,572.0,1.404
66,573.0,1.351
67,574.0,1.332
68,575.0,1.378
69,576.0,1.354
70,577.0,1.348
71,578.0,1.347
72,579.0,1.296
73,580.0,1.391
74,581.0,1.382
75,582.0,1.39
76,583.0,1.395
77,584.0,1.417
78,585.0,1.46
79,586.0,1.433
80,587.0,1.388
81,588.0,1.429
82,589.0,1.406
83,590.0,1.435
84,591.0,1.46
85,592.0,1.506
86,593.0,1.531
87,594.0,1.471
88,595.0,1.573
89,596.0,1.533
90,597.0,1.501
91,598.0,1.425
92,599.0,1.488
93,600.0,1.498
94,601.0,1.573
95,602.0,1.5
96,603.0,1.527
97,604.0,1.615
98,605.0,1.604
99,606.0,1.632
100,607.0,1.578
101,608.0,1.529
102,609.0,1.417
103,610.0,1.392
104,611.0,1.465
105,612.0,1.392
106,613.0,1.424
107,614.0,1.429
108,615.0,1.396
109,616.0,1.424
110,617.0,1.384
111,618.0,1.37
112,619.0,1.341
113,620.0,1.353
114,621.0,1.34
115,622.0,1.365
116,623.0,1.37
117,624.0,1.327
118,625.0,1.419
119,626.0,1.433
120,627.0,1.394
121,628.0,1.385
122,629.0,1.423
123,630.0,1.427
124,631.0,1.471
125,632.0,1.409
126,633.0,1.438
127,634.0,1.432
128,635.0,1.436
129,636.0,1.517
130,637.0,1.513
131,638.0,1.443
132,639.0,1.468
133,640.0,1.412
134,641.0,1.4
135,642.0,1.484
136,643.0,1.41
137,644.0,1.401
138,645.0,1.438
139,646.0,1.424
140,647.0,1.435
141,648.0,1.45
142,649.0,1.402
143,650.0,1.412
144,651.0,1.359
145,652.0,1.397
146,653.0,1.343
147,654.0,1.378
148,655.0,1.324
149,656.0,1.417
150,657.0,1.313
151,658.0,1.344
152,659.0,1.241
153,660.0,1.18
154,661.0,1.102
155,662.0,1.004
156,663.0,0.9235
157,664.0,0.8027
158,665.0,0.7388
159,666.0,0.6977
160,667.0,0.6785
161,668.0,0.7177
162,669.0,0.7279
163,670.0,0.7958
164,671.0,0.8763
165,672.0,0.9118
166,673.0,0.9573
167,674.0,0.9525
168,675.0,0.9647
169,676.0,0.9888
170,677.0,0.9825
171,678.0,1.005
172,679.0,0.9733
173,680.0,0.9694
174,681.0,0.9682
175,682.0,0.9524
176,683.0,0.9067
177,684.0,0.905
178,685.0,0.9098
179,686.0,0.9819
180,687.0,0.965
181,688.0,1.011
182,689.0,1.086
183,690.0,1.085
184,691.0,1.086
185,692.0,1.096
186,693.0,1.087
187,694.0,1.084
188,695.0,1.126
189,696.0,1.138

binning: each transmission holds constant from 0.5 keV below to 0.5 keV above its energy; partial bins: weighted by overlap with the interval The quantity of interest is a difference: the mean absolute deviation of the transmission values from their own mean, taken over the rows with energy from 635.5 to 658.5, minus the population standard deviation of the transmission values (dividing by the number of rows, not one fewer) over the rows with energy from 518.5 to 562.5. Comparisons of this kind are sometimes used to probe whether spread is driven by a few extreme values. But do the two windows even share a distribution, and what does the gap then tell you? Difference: -0.0018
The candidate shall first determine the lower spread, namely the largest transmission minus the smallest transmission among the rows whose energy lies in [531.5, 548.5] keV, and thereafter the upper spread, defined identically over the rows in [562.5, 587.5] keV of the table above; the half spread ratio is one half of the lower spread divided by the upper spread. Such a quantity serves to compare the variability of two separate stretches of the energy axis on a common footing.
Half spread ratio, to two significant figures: 0.45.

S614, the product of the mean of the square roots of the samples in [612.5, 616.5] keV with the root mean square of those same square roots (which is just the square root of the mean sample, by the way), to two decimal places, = 1.42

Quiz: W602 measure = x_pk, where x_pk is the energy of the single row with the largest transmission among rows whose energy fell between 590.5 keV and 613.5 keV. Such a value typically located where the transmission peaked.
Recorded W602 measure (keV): 606.0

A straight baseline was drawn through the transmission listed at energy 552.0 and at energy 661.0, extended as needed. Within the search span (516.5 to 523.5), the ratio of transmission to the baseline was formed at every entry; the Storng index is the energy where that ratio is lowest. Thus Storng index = 517.0 keV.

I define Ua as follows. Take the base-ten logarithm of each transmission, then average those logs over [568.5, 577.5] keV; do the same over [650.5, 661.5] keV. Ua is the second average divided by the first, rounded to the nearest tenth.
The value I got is 0.9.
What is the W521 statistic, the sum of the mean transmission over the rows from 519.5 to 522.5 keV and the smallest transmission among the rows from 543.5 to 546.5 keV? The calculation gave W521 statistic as 2.722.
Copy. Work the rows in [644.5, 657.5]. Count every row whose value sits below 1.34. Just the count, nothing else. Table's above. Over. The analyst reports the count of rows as 2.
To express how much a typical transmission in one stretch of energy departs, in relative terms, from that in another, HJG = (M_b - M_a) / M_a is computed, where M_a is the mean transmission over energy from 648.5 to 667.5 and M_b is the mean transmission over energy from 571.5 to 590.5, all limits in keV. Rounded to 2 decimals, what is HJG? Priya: 0.19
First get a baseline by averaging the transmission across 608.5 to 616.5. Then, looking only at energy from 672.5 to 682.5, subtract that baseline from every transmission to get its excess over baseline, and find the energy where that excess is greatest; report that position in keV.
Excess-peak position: 678.0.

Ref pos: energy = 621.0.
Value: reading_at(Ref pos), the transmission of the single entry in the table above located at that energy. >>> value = 1.34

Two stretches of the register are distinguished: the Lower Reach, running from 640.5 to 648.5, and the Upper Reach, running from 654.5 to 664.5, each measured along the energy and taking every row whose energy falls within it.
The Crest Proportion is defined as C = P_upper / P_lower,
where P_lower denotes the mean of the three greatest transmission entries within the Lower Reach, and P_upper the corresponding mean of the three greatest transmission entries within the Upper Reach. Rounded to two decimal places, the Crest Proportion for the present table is 0.93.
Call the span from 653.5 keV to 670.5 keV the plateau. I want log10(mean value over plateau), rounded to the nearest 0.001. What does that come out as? 0.010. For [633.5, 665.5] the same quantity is 0.122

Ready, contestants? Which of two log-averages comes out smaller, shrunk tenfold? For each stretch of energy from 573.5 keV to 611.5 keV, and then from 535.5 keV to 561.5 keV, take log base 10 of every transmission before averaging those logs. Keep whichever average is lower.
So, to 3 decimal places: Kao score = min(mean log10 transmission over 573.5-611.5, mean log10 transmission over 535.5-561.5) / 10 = 0.015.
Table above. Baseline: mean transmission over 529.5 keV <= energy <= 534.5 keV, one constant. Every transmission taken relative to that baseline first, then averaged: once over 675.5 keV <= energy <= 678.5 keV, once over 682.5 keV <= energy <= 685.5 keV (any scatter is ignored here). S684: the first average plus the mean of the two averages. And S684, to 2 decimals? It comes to -0.87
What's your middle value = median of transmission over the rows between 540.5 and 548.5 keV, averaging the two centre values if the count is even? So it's 1.38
